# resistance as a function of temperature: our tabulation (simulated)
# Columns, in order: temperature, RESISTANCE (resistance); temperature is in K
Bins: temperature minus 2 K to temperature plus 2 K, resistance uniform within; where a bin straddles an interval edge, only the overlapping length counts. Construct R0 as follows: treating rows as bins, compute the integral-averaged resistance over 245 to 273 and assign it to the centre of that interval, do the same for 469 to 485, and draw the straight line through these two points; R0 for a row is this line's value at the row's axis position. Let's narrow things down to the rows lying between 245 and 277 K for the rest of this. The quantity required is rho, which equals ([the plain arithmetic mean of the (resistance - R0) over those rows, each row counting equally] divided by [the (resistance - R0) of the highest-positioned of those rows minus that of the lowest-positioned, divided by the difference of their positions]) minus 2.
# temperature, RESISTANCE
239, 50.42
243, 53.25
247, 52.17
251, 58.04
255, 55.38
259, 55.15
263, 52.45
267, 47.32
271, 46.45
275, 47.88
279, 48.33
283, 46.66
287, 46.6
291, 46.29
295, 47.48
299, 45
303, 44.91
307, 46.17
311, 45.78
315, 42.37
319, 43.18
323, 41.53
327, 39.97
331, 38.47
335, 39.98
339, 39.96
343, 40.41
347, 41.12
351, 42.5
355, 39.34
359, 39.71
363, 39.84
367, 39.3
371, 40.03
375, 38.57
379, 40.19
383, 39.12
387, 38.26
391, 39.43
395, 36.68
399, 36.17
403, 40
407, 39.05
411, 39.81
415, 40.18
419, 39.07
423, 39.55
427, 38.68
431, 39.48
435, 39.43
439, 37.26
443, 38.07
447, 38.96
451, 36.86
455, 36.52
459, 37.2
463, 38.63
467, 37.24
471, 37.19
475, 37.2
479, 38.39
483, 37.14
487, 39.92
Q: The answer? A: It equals 3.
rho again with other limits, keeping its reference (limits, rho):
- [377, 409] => -168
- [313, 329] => 47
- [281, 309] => -81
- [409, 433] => -38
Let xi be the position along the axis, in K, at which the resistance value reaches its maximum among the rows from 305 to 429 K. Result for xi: 307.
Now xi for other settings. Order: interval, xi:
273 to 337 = 279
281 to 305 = 295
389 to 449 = 415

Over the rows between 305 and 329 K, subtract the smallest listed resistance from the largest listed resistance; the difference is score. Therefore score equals 6.2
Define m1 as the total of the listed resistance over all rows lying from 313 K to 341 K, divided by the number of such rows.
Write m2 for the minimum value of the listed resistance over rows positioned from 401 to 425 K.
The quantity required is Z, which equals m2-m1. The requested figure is -1.7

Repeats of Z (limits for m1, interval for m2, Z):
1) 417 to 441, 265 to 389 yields -0.7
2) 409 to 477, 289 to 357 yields 0.2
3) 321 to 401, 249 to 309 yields 5.4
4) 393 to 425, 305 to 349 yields -0.3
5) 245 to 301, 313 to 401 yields -13.5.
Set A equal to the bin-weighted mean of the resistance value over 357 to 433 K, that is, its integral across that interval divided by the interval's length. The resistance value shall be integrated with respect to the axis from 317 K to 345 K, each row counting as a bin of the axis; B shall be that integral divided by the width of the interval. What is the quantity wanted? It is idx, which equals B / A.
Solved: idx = 1.04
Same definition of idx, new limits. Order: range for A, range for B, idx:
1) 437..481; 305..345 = 1.11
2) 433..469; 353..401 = 1.03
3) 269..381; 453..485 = 0.88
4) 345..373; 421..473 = 0.95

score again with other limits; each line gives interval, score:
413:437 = 1.5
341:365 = 3.2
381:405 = 3.8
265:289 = 1.9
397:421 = 4.0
